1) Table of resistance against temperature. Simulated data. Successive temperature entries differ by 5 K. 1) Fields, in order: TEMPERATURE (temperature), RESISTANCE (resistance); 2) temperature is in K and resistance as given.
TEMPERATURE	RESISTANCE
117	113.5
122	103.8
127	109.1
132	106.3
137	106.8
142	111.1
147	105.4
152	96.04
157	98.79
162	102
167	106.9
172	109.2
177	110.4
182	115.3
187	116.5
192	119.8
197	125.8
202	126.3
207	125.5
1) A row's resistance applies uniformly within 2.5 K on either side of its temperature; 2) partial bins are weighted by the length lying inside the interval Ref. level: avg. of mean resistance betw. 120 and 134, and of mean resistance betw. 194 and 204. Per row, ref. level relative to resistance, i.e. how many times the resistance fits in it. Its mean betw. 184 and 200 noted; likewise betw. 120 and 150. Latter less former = 0.12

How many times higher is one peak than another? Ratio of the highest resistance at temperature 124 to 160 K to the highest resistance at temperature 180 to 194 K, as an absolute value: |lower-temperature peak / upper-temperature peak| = 0.93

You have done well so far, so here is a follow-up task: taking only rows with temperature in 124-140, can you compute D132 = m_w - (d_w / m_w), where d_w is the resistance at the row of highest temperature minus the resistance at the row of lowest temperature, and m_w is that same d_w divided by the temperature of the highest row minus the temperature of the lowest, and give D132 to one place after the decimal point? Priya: -10.2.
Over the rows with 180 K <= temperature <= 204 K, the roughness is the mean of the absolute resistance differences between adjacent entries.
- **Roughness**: 2.75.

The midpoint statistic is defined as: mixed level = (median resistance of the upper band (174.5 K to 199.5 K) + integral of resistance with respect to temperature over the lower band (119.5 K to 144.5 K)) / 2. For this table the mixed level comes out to 1401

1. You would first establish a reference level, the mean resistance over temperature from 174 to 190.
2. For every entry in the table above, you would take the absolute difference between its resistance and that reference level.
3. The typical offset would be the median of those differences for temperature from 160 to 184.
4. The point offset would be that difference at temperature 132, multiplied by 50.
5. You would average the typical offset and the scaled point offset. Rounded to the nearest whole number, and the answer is 197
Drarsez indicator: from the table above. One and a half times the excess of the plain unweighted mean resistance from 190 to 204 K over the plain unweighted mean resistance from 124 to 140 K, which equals 25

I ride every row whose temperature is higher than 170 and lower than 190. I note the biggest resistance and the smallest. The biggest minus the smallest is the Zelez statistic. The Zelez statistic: 7.3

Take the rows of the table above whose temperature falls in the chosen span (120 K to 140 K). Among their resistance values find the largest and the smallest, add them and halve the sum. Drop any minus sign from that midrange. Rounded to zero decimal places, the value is 106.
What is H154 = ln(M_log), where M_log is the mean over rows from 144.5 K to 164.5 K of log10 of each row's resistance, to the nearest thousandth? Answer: 0.694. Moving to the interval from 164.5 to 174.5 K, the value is 0.710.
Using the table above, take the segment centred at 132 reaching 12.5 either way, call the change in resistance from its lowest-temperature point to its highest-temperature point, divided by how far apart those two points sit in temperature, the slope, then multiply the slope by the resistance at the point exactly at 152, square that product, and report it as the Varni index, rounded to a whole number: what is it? 1229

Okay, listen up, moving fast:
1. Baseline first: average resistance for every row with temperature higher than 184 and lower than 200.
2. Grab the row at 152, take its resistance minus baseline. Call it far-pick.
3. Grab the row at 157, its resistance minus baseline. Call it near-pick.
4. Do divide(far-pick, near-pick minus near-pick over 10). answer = 1.3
